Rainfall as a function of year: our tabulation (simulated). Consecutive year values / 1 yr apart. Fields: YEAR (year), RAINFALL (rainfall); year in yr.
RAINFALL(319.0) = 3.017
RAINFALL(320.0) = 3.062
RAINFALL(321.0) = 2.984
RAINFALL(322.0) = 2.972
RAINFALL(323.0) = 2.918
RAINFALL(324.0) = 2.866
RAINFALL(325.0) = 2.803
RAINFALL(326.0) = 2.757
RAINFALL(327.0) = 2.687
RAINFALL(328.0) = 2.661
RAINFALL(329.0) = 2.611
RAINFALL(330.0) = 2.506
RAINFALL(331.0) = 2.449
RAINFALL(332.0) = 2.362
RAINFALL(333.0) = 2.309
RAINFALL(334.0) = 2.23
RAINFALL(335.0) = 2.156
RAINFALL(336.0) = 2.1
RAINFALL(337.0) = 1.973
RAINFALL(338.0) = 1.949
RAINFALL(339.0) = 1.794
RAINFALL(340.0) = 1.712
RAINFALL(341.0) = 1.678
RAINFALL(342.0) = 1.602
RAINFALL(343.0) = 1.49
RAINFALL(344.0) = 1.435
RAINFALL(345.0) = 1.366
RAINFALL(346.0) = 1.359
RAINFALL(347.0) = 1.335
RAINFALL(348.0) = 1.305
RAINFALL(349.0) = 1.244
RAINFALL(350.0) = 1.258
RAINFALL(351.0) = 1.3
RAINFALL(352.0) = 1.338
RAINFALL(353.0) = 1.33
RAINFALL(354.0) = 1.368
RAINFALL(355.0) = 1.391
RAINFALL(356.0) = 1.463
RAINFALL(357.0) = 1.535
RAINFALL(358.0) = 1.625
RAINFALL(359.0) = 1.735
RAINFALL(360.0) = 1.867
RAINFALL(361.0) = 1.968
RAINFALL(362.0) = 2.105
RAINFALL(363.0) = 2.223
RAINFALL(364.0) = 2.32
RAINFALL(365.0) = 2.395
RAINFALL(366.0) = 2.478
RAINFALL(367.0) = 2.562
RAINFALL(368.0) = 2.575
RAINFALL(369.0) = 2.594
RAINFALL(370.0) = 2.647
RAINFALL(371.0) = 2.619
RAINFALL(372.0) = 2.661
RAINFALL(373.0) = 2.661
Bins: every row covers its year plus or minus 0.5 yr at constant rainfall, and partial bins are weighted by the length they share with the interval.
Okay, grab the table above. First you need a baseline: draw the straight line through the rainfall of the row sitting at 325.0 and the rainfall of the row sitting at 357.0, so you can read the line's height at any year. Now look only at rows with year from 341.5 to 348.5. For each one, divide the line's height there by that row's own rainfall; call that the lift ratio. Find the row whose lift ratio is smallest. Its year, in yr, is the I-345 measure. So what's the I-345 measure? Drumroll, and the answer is 342.0 yr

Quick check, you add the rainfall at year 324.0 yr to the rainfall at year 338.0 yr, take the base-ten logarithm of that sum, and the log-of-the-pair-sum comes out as 0.683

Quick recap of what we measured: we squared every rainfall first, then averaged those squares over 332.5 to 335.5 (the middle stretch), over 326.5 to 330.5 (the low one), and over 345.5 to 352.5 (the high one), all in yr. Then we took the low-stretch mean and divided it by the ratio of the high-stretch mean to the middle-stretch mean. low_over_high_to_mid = 20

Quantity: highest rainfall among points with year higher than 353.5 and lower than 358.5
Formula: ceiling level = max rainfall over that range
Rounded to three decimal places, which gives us 1.625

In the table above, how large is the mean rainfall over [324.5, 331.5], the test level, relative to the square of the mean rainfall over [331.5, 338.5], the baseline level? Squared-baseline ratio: 0.57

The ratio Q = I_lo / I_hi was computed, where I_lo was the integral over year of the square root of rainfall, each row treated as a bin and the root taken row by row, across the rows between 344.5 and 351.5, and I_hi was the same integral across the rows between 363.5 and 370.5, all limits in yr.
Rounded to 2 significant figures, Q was 0.72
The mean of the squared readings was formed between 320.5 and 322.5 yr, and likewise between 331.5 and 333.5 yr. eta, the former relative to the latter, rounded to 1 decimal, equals 1.6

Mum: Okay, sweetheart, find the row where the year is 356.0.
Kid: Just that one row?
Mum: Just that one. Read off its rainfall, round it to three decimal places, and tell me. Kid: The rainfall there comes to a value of 1.463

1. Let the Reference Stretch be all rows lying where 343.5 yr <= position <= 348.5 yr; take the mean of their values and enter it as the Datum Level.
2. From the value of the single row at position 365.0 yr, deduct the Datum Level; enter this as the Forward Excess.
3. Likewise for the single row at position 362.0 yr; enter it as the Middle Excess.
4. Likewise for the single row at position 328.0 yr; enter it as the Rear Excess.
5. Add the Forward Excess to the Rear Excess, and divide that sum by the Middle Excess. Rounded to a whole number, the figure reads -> 3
